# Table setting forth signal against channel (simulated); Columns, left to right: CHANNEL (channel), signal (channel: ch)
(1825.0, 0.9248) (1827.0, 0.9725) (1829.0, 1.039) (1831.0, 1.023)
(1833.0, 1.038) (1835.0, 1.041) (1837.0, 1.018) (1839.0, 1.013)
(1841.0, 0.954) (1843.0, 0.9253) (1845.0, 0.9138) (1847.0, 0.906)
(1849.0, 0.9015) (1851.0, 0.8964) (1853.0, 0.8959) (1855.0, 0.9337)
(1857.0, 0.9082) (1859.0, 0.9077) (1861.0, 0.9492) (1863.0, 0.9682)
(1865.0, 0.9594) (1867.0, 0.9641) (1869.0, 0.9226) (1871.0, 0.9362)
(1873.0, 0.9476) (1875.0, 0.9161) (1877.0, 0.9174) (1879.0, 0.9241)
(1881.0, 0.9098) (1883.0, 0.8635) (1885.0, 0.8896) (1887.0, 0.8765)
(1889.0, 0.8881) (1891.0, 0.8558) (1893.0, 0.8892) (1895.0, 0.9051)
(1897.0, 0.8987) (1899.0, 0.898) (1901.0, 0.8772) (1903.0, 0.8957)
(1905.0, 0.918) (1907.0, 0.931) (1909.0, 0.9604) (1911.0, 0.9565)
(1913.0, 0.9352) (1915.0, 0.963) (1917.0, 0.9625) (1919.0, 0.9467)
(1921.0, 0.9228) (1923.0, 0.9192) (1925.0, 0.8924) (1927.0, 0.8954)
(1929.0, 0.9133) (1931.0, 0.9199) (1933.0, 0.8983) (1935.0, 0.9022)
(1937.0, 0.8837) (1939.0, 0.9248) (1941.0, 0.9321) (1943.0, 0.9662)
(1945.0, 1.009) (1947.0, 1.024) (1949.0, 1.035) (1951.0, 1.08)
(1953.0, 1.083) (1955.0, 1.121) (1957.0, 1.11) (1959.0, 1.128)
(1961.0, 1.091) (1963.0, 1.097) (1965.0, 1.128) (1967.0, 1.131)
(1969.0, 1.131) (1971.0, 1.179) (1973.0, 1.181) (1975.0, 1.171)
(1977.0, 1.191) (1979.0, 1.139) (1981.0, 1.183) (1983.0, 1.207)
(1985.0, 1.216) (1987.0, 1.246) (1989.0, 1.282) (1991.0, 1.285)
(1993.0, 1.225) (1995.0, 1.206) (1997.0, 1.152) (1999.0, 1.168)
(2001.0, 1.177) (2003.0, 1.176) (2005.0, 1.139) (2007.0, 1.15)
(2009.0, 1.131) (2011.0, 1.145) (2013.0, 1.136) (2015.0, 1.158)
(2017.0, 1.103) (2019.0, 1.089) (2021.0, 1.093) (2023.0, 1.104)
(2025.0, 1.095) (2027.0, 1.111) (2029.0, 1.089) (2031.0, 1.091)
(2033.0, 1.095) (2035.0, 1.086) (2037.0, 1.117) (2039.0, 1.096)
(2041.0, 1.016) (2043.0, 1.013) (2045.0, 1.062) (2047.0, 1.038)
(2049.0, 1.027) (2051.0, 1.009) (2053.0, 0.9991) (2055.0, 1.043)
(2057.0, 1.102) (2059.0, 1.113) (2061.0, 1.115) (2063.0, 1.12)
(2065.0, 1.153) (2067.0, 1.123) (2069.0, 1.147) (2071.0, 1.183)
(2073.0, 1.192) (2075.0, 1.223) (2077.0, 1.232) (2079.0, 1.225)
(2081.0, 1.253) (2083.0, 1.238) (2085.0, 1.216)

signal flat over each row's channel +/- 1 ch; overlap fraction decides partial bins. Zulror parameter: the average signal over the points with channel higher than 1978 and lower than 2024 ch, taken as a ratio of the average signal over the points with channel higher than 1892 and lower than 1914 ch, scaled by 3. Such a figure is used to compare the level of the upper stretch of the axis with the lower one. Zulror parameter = 3.8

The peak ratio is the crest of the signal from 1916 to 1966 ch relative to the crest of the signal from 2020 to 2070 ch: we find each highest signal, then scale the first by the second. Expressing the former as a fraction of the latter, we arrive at 0.978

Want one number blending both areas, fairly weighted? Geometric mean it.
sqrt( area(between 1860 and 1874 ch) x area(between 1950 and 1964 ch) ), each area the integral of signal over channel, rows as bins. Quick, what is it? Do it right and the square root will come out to 14.3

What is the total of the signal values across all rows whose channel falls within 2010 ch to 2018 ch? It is 4.5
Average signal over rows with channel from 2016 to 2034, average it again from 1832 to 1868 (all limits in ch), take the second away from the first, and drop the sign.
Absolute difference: 0.15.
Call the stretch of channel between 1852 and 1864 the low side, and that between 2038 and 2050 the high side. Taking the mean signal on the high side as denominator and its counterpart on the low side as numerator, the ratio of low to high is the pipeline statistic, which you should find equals 0.89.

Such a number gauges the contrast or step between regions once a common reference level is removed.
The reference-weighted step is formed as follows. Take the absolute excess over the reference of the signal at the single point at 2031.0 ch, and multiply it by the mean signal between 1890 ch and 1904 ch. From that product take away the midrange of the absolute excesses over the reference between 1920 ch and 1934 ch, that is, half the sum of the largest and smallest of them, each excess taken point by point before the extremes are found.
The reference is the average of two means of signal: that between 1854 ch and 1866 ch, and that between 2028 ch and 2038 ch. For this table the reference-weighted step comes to -0.04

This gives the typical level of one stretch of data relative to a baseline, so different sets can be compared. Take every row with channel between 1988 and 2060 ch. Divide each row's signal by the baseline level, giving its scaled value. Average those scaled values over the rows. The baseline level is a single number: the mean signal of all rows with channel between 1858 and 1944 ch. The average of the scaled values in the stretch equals 1.21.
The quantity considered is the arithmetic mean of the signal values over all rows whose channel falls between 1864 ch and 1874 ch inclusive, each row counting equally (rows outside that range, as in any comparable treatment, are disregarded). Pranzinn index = 0.95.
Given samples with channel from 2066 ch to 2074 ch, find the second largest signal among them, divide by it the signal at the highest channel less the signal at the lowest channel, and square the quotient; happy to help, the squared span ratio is 0.0034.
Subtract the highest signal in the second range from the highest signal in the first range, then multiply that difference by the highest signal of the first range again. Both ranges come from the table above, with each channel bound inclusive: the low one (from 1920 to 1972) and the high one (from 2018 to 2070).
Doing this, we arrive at 0.03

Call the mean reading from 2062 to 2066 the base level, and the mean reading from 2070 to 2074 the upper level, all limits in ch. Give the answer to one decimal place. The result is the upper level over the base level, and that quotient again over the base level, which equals 0.9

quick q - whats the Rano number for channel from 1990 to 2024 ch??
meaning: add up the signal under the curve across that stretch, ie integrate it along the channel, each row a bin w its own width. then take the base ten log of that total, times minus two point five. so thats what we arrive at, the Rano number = -3.99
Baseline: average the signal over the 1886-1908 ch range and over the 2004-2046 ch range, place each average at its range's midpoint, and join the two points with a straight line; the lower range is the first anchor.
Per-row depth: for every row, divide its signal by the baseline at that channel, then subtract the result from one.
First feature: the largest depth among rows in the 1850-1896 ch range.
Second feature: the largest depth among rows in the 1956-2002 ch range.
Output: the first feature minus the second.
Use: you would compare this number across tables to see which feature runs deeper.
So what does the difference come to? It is 0.12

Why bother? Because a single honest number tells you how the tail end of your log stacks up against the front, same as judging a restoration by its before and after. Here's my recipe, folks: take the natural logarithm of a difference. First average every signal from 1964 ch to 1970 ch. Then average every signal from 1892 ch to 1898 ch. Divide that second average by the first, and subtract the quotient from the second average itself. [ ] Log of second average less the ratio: -2.3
